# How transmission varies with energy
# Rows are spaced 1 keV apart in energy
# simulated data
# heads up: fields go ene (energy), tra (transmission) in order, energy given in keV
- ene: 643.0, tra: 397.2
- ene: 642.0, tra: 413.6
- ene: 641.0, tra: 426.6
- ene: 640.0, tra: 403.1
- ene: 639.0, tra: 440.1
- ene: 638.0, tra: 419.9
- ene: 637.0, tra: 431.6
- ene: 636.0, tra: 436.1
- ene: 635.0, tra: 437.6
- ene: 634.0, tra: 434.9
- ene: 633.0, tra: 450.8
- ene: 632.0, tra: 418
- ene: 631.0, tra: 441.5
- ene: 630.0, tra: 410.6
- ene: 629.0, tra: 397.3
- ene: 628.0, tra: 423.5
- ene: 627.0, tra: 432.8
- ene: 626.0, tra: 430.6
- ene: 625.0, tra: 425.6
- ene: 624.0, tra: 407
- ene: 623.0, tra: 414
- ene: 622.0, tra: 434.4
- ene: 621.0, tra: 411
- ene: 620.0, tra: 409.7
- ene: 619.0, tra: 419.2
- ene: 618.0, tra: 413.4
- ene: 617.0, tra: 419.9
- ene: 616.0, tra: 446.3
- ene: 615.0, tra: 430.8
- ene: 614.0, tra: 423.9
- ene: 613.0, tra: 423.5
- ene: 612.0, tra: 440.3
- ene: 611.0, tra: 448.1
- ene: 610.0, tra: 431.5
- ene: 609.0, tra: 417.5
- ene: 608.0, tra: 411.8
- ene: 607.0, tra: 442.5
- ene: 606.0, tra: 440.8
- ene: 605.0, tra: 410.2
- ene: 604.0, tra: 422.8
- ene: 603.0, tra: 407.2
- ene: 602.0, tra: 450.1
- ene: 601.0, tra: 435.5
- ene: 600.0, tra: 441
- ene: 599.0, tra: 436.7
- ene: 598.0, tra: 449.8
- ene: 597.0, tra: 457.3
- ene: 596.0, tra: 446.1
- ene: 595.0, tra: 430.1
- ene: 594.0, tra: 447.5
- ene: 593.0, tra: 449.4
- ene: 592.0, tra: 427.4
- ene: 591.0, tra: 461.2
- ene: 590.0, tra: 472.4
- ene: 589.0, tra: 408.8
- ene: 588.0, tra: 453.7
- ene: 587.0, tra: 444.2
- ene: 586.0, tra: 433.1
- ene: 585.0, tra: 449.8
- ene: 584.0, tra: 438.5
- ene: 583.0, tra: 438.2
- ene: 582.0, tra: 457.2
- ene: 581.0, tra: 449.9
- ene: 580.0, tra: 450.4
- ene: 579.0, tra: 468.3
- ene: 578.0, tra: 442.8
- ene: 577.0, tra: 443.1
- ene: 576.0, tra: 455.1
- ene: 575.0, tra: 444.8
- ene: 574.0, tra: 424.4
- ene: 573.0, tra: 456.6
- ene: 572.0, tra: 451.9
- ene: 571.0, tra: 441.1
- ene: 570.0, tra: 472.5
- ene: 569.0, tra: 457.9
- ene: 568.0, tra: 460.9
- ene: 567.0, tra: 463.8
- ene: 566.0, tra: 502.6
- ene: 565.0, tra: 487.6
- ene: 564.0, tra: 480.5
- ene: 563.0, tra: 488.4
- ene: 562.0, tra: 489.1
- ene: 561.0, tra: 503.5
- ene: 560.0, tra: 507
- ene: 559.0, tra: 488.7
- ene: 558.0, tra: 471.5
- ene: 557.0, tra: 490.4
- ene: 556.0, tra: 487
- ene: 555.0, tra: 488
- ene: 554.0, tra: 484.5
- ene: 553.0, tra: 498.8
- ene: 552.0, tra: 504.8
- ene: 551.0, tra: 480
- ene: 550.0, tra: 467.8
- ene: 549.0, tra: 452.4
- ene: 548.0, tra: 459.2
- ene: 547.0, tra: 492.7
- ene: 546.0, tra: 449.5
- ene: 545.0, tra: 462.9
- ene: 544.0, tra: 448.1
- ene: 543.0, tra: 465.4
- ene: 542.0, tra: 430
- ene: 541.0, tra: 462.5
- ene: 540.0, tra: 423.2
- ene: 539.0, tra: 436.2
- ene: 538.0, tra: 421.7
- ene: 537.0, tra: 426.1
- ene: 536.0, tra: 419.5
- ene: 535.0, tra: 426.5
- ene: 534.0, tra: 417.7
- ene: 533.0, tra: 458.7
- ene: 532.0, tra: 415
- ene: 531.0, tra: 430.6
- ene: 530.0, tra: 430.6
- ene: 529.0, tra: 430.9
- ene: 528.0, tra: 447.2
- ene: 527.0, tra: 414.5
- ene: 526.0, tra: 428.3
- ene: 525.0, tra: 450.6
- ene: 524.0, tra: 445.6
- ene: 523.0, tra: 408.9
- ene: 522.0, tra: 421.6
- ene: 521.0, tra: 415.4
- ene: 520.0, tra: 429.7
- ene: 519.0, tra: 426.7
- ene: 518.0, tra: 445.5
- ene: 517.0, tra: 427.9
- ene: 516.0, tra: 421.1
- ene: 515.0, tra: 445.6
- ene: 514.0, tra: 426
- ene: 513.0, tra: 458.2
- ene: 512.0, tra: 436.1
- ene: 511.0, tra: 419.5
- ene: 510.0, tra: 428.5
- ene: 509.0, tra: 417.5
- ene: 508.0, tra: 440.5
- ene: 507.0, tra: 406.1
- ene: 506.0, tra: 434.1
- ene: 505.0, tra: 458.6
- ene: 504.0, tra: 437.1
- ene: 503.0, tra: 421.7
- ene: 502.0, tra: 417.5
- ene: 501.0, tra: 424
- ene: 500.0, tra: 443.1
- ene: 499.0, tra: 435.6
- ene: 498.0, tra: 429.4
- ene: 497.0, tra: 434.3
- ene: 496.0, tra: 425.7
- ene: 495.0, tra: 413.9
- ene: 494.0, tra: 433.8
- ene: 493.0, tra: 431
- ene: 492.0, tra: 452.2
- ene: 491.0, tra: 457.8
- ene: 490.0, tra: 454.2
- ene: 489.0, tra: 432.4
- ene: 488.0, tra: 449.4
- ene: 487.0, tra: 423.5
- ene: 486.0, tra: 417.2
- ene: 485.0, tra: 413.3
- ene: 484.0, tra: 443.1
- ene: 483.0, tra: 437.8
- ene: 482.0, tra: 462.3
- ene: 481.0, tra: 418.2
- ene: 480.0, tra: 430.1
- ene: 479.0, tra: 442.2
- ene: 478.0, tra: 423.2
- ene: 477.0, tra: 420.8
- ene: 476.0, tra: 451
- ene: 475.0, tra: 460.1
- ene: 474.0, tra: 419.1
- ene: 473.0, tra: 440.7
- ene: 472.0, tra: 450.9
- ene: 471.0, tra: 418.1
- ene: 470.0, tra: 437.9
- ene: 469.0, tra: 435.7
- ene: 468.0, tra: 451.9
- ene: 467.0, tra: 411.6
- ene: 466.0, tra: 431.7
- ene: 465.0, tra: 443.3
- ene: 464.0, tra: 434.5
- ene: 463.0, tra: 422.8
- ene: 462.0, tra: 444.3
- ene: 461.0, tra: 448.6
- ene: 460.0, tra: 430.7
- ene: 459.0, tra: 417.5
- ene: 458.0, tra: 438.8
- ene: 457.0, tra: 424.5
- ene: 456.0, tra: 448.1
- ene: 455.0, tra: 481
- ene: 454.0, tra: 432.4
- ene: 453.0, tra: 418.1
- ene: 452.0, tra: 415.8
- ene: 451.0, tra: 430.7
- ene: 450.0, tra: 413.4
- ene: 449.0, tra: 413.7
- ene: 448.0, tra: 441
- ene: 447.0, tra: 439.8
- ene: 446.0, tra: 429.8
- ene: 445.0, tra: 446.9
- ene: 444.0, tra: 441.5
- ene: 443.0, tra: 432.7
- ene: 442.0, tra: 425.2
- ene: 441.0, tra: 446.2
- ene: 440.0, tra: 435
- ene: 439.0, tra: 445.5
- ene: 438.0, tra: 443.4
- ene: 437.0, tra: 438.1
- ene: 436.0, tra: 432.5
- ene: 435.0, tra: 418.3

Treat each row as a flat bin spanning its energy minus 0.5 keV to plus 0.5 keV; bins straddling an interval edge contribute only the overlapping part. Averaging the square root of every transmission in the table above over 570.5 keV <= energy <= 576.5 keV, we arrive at 21.1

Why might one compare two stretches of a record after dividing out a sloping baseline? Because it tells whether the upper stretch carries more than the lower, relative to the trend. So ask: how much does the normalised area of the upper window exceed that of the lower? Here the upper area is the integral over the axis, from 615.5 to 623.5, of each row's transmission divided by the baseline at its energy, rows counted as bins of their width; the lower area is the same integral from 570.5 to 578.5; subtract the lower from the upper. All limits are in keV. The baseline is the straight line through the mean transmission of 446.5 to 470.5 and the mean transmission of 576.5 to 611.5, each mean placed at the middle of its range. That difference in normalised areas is -0.48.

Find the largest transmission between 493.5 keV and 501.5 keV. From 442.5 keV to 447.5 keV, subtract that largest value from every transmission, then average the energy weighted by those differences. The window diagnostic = 444.9 keV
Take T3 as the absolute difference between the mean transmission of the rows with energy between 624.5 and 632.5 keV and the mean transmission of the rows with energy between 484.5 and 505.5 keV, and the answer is 11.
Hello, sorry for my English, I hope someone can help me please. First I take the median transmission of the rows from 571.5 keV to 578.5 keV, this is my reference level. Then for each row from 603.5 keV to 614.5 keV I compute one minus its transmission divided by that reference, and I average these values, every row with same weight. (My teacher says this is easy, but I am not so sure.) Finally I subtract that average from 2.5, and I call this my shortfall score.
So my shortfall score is 2.46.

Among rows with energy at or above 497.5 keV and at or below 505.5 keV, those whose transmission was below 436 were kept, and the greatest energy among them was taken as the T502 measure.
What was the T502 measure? 503.0 keV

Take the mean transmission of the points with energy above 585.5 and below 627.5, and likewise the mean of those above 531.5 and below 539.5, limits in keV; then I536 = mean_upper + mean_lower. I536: 860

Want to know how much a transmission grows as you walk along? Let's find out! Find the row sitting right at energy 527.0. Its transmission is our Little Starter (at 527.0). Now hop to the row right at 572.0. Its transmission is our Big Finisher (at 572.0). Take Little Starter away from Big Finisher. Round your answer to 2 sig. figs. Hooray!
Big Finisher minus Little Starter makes 37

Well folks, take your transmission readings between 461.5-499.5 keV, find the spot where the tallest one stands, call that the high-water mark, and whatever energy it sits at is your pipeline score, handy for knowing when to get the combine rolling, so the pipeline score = 482.0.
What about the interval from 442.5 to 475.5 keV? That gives 455.0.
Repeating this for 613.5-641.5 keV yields 633.0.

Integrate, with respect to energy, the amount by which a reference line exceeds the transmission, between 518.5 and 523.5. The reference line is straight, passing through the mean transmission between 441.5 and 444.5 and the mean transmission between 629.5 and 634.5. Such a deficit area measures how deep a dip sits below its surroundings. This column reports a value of 59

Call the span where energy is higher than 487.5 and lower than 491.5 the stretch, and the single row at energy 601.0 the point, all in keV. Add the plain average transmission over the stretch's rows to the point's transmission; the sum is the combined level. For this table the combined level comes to 884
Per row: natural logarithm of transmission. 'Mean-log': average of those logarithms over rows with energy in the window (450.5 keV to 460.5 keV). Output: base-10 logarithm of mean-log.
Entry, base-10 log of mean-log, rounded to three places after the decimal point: 0.783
